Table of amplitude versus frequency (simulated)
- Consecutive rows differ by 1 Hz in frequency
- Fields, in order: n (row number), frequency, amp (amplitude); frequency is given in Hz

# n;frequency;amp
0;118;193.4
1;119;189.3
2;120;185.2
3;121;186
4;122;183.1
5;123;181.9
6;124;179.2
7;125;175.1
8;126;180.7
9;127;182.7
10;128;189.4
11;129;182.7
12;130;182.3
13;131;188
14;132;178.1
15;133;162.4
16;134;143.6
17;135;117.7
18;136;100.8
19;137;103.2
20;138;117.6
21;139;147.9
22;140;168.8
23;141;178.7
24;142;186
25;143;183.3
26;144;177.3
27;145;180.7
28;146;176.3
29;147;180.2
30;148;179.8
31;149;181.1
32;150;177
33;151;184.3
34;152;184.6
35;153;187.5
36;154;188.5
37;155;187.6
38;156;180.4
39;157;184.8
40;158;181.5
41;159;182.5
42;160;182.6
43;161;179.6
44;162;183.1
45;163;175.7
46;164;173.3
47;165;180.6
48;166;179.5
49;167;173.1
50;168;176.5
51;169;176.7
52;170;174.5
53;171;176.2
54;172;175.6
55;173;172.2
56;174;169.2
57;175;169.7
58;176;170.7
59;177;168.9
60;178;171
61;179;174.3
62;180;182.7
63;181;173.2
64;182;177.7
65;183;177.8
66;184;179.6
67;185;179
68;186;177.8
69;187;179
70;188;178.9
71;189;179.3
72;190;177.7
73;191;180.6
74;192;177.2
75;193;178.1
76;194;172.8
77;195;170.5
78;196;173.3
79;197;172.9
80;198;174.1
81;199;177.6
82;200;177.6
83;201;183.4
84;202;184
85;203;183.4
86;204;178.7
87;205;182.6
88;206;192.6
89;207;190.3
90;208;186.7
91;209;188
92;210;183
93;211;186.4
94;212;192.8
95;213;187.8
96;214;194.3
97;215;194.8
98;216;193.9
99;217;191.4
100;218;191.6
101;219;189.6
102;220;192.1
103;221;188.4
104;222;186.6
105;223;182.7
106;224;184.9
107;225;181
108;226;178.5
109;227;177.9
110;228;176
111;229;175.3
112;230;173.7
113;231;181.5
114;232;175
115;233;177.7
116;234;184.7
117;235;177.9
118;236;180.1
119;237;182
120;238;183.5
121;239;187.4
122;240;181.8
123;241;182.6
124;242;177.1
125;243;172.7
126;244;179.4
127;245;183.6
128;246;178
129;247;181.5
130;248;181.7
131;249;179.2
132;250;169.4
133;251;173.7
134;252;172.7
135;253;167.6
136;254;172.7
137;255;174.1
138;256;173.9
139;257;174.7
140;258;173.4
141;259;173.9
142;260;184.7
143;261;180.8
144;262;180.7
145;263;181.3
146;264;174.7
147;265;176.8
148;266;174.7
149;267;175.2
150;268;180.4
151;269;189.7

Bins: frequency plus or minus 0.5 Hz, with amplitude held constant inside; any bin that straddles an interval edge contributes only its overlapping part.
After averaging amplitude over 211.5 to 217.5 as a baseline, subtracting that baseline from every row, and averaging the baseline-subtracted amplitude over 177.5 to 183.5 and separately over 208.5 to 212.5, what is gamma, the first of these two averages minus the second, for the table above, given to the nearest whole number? -11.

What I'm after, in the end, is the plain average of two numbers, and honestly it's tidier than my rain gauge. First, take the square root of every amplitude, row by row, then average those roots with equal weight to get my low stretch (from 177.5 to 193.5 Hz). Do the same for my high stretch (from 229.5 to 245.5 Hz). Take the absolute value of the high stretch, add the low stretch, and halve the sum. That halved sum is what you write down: 13.4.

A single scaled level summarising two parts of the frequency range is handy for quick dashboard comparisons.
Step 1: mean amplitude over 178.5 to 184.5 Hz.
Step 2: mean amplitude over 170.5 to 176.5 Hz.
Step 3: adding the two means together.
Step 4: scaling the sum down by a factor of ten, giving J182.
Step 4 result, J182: 35.0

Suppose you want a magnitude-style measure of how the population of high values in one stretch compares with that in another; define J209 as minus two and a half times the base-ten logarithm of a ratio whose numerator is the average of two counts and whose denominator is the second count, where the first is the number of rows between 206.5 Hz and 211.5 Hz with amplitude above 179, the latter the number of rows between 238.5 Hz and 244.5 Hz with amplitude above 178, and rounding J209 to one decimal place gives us -0.1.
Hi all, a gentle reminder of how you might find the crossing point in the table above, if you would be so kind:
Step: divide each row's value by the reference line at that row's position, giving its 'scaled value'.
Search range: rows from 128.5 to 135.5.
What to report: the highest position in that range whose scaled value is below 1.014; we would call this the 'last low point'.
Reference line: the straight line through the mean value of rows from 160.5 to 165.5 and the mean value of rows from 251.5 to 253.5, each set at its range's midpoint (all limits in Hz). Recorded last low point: 135 Hz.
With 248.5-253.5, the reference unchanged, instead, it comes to 253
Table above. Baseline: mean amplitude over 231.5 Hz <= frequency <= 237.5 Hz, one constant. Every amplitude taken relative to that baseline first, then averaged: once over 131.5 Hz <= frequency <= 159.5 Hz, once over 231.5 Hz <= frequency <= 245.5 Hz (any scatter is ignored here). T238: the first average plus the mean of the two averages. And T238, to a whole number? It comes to -17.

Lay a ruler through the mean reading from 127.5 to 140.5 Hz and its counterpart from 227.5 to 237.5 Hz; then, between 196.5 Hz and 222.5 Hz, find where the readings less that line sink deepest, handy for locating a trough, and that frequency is 197 Hz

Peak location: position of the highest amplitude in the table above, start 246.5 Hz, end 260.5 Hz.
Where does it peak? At 260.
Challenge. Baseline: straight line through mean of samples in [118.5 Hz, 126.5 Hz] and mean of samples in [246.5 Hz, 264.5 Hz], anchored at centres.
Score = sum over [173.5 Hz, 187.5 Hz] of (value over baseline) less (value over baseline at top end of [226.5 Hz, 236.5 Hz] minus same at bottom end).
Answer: 14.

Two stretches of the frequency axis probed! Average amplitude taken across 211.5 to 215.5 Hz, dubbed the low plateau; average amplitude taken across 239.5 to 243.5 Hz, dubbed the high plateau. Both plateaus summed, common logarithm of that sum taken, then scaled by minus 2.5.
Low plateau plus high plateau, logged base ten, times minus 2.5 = -6.423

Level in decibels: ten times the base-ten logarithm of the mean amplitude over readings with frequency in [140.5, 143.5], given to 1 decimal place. 22.6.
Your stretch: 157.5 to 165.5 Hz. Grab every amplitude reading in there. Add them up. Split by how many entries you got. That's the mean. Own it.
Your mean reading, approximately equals 180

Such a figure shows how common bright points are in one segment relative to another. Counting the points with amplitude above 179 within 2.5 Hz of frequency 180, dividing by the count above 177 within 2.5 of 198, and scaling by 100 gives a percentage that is 50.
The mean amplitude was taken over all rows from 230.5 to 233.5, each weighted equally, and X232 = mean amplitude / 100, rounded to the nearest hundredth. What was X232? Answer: 1.78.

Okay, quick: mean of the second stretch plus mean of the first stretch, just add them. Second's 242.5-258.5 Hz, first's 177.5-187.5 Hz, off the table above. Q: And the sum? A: 353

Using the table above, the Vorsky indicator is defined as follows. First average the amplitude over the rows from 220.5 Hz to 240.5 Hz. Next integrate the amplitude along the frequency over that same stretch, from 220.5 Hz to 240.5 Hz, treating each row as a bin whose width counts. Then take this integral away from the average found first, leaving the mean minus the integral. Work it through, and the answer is -3436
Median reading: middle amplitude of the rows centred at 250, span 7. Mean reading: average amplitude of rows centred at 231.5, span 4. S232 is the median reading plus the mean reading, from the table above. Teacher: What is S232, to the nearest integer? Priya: 351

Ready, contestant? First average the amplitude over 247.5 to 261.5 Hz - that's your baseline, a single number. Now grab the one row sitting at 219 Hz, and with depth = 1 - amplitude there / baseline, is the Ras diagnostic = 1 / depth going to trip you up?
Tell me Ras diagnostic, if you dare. -12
